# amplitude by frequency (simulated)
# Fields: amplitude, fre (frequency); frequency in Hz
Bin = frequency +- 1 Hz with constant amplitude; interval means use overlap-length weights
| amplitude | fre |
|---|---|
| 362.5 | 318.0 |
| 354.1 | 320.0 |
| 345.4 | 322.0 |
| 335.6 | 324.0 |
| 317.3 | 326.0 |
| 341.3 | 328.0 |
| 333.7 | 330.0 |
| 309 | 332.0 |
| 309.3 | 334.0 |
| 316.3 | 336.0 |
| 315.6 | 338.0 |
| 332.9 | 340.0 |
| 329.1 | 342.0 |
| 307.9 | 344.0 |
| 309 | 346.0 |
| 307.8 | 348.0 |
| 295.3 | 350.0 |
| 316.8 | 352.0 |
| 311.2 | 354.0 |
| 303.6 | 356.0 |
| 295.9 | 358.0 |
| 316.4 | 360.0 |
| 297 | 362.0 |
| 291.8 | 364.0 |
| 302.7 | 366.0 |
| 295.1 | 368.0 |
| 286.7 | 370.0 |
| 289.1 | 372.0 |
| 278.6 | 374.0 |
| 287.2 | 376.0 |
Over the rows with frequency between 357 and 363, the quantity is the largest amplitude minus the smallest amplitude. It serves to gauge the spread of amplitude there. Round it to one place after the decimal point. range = 20.5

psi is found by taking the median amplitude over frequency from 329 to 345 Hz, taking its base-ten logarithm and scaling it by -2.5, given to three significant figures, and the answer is -6.25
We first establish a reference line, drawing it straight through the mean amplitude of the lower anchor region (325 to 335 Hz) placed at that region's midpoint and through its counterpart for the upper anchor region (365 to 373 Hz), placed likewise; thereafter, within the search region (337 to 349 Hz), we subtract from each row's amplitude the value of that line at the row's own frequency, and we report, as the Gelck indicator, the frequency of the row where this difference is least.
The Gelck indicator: 344.0 Hz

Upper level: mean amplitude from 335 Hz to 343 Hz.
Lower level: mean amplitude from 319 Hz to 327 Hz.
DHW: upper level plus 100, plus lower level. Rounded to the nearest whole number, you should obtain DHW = 762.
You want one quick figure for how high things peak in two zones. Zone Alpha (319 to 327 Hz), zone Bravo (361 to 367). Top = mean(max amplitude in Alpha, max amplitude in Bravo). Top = 328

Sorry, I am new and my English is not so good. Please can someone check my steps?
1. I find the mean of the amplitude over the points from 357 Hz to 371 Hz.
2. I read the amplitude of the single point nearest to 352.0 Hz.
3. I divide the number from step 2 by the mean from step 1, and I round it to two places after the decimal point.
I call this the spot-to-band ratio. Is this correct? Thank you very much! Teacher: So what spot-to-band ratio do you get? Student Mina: 1.06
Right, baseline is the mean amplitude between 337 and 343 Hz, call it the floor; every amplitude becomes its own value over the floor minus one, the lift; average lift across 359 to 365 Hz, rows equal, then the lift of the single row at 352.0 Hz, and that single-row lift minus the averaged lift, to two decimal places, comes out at 0.05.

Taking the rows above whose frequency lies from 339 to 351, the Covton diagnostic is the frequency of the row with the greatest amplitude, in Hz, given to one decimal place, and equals 340.0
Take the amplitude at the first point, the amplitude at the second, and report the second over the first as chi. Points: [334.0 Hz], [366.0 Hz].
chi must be 0.98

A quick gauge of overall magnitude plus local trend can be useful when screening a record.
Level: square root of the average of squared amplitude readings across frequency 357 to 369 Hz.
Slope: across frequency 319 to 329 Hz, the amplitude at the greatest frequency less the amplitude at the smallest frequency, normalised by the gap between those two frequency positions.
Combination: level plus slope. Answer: 298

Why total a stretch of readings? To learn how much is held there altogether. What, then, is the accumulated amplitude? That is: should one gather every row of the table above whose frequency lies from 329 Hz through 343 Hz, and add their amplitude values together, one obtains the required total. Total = 2246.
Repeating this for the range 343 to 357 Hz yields 2152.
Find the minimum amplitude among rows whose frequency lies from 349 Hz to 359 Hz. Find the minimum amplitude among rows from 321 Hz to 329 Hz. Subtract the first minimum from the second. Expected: 22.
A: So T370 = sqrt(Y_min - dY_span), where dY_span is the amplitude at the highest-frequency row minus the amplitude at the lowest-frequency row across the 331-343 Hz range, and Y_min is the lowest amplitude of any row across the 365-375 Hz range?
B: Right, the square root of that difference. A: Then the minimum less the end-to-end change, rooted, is 16.1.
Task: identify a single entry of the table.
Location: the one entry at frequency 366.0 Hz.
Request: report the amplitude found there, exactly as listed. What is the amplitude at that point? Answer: 302.7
